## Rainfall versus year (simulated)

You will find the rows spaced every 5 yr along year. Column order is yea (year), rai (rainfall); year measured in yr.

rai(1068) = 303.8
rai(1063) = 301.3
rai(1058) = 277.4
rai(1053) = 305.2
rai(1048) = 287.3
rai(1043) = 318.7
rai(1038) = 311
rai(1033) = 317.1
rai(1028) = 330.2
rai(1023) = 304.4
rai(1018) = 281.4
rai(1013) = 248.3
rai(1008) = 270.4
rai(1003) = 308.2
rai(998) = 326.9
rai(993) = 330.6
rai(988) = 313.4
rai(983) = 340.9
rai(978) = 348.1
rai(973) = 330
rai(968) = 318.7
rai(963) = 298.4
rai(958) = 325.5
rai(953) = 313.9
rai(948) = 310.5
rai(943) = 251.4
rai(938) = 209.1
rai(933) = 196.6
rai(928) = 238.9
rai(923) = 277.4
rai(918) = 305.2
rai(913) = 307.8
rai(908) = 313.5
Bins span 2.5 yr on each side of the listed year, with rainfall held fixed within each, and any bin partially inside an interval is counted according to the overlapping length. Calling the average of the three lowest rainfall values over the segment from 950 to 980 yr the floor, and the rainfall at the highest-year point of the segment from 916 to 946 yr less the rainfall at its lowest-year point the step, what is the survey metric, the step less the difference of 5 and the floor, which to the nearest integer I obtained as 252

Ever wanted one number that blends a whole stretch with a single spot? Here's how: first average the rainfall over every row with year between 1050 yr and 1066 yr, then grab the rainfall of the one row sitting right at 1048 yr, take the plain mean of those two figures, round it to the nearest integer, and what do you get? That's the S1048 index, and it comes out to 291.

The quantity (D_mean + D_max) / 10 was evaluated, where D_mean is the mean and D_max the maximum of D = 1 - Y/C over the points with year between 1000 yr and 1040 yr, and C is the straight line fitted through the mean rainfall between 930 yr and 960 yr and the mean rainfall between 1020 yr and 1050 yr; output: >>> 0.020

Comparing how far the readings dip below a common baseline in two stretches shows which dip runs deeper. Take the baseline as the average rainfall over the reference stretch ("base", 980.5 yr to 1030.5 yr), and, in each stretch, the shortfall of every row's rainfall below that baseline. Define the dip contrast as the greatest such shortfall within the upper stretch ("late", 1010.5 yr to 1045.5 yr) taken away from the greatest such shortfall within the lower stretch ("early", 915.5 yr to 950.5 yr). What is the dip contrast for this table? 52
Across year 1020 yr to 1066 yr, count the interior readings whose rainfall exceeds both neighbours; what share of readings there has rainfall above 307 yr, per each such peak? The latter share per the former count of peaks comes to 0.15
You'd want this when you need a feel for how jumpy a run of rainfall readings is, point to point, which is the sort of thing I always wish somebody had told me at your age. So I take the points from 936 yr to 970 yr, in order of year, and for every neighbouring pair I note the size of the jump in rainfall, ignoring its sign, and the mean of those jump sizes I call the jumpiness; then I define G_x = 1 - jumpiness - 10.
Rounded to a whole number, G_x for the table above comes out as -36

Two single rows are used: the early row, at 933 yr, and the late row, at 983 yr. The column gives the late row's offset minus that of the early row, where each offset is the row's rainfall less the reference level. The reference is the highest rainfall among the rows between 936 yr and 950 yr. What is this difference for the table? 144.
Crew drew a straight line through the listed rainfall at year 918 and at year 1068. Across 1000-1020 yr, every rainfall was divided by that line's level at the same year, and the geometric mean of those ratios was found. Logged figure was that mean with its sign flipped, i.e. -0.91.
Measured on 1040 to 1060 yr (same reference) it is -0.98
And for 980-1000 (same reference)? -1.08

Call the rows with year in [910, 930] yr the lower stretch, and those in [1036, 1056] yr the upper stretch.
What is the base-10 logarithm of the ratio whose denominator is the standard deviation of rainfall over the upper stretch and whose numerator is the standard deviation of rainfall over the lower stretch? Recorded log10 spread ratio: 0.38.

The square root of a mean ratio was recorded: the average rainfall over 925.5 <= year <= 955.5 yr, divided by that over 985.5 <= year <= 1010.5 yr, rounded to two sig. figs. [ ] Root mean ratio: 0.90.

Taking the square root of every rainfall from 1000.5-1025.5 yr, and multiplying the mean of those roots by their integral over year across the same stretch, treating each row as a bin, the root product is 7052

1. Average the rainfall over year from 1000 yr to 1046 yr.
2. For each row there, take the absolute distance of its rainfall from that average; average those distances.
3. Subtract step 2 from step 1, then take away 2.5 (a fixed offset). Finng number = 275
